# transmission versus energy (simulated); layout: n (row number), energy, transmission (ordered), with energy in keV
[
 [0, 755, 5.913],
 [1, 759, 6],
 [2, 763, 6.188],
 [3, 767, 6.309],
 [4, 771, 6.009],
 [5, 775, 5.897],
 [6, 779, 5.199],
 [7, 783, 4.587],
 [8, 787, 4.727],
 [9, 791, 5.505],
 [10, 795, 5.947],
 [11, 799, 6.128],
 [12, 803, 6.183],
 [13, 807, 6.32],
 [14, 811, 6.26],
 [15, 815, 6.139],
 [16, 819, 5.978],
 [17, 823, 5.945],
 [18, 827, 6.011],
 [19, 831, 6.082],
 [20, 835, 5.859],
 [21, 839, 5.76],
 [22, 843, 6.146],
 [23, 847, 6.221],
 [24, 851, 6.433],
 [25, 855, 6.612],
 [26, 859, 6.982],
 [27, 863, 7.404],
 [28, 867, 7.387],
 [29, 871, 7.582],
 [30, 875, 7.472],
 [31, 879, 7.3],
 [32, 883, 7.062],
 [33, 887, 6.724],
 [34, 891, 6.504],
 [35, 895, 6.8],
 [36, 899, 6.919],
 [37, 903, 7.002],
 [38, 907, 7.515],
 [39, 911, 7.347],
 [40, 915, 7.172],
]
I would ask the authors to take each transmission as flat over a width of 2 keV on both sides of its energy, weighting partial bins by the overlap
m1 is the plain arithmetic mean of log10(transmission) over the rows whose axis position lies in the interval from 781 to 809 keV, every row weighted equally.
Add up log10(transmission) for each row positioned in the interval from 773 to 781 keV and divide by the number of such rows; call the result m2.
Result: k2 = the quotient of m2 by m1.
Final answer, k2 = 0.99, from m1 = 0.747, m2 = 0.743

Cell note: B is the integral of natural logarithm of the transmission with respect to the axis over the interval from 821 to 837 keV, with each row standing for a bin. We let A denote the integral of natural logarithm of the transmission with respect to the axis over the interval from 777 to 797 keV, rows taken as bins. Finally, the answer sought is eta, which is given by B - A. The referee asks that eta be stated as -4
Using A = 33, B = 29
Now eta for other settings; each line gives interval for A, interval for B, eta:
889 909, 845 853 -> -24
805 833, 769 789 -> -17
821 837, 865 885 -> 11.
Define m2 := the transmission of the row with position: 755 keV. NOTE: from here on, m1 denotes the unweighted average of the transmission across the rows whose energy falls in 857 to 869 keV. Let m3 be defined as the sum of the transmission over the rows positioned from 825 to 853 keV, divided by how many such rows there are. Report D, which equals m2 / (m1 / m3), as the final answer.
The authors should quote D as 4.9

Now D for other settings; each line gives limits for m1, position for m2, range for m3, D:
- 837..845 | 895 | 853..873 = 8.2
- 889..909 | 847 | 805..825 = 5.5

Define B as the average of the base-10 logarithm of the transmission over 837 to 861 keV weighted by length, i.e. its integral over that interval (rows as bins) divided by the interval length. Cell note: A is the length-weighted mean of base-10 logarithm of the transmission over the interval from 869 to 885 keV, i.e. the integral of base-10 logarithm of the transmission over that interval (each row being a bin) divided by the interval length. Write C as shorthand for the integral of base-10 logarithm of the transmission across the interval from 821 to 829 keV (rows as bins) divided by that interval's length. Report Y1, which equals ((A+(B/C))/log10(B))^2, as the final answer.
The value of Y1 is 396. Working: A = 0.87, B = 0.80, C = 0.777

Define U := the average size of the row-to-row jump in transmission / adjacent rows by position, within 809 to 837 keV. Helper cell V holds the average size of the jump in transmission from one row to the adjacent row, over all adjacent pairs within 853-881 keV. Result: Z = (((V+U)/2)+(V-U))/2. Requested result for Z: 0.133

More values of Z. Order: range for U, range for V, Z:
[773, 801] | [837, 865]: 0.087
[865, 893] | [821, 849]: 0.062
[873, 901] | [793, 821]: 0.032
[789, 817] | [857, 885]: 0.103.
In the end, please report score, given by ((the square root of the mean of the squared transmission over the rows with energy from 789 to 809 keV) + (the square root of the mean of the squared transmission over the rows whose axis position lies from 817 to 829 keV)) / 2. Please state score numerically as 6.0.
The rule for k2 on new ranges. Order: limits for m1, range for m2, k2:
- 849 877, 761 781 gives 0.91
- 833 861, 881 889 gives 1.05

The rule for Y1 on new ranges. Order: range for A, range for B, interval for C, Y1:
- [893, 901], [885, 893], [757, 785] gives 499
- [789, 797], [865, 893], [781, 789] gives 876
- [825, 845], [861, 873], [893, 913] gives 925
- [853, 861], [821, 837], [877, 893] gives 255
